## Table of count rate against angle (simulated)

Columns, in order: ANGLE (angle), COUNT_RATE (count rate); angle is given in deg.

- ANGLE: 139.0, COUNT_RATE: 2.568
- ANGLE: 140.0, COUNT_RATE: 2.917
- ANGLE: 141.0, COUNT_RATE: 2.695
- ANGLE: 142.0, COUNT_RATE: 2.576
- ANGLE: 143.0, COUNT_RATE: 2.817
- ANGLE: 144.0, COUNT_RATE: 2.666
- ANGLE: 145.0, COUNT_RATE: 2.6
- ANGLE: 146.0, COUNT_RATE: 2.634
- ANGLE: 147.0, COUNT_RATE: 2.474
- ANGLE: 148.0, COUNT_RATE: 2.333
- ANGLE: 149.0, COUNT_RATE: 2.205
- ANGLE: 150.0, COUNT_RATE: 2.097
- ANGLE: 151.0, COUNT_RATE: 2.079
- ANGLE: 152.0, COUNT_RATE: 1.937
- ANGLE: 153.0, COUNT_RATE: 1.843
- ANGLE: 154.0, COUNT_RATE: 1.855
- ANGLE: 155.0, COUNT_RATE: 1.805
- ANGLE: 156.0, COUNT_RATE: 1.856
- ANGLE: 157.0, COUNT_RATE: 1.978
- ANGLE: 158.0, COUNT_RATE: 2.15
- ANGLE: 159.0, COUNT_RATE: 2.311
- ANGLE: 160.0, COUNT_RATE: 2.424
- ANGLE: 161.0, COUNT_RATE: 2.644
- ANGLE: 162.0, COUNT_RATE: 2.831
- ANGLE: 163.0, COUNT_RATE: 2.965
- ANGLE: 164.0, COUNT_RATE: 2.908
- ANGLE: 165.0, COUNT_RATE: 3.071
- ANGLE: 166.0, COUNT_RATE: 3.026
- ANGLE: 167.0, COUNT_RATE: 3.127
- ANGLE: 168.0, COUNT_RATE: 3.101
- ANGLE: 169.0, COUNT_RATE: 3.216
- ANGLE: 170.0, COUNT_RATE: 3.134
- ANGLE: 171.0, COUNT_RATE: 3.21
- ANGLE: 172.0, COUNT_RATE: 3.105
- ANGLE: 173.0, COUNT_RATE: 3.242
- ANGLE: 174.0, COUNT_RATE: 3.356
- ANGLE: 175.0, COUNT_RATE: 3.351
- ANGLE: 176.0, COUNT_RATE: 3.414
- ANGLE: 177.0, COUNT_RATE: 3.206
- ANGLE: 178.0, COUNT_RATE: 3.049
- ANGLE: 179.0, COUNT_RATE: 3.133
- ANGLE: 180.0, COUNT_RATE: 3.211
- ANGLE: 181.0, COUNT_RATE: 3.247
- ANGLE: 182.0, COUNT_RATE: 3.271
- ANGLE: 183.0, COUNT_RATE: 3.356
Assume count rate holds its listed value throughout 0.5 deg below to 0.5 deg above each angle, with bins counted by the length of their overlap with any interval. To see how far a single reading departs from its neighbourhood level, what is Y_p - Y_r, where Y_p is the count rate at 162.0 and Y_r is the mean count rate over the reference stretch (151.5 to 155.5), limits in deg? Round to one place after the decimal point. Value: 1.0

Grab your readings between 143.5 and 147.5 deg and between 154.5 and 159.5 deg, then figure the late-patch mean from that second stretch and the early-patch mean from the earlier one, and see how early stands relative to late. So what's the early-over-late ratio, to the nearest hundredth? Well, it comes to 1.28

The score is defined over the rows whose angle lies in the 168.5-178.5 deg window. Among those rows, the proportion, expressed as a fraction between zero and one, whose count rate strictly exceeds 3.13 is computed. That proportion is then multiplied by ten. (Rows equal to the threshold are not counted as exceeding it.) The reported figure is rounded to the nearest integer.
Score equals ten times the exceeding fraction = 8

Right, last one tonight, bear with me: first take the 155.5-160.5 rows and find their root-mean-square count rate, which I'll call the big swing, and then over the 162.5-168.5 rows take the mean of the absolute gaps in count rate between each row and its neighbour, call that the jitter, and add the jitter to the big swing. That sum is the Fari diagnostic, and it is 2.23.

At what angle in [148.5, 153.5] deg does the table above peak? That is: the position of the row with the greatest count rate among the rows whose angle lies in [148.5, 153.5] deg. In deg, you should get 149.0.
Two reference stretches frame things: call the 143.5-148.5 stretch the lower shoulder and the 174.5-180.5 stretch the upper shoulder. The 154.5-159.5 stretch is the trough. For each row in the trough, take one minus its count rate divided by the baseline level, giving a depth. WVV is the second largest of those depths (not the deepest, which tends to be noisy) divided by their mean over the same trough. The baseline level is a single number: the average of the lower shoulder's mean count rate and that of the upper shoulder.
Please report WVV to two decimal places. 1.19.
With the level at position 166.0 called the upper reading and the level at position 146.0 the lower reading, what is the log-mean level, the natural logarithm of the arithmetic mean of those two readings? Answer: 1.04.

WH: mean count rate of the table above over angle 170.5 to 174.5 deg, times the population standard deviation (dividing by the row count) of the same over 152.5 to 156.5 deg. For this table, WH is 0.1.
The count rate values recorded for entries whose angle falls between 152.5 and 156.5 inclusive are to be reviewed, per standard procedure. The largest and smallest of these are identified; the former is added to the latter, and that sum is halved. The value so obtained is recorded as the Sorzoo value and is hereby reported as 1.83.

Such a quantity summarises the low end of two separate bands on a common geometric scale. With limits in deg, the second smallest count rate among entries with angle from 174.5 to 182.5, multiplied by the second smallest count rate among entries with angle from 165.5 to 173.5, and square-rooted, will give 3.12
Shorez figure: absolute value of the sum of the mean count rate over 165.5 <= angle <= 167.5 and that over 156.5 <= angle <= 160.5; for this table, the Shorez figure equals 5.3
